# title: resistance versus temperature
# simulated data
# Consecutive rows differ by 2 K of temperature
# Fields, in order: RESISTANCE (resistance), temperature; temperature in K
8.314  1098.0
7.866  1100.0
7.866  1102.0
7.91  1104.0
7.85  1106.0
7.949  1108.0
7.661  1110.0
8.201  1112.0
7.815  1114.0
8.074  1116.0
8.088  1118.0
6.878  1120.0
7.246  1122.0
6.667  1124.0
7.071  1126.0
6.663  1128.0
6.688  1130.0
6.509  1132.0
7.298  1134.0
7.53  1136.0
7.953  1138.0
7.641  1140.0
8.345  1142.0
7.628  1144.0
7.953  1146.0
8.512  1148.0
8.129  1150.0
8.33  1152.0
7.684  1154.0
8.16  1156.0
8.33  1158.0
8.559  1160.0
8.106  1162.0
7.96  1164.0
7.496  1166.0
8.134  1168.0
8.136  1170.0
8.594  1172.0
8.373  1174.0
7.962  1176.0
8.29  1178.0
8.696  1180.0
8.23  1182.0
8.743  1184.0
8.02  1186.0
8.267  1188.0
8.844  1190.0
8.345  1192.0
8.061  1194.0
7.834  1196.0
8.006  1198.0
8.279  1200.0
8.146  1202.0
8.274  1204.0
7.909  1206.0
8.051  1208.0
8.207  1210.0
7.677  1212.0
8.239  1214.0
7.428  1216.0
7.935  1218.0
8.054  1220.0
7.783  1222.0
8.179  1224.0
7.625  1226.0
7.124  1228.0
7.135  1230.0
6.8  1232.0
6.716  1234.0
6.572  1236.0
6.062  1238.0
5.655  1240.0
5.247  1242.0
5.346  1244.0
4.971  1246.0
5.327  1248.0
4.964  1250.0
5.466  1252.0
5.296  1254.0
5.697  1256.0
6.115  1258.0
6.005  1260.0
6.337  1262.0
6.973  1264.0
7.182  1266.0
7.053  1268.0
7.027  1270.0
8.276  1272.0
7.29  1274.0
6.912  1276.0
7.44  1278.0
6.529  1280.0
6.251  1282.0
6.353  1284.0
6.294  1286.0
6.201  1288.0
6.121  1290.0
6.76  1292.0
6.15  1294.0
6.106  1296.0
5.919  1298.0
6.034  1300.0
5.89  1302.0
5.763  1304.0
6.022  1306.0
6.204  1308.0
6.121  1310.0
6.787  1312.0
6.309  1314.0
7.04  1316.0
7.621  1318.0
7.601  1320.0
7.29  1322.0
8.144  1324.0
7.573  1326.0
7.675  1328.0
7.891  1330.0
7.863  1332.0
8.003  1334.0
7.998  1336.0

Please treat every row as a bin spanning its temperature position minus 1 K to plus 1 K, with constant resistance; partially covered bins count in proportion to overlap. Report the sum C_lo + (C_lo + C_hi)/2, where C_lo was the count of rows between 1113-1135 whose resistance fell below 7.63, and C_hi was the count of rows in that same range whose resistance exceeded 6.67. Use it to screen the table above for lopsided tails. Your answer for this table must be 16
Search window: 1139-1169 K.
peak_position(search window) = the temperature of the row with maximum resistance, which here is 1160.0 K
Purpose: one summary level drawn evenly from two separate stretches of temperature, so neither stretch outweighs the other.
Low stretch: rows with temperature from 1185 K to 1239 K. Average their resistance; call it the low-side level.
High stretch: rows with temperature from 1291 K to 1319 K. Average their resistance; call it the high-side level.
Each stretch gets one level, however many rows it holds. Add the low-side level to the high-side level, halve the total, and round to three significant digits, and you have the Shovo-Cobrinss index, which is 7.05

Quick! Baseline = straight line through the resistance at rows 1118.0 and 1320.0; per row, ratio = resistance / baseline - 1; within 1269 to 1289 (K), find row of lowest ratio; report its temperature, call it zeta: 1288.0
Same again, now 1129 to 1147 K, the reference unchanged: 1132.0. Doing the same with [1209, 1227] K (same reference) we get 1216.0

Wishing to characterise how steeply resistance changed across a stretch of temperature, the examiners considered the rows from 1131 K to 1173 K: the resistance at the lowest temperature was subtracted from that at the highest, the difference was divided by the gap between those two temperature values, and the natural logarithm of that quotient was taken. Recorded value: -3.0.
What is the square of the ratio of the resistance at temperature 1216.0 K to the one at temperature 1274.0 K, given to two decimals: 1.04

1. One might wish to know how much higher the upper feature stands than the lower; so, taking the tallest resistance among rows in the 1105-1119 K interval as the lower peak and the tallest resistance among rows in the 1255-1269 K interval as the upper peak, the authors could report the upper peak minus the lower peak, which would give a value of -1.0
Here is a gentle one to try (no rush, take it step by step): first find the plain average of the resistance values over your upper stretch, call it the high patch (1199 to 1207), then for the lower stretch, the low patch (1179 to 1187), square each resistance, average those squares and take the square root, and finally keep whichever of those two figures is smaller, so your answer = 8.15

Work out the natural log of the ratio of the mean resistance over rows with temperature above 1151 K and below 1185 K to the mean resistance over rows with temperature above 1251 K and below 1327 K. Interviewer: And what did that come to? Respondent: 0.222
